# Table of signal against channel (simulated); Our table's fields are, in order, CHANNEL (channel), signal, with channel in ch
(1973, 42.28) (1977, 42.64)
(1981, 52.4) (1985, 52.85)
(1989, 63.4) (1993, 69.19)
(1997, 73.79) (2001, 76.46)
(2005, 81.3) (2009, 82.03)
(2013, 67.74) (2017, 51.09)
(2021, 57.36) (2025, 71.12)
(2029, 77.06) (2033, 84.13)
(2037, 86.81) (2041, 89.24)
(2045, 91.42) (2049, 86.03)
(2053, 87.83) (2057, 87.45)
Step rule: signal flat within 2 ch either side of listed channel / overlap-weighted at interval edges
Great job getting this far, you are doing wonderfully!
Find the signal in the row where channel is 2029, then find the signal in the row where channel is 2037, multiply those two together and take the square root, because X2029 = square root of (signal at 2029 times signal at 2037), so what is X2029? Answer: 82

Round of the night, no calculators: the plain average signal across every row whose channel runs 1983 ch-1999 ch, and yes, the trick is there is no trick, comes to 65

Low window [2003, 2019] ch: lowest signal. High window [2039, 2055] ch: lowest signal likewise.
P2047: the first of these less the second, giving -35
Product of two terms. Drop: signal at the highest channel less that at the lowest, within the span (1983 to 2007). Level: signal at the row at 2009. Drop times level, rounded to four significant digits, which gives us 2334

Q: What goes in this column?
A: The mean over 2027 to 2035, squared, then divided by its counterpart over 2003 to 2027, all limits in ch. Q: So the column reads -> 95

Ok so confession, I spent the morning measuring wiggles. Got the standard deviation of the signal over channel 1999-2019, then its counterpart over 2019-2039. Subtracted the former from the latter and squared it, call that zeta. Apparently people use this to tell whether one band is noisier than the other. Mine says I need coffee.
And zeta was 1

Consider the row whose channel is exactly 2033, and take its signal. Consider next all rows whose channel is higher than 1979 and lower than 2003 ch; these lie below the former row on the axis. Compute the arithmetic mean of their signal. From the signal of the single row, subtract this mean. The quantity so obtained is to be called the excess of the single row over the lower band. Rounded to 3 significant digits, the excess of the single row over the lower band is 19.4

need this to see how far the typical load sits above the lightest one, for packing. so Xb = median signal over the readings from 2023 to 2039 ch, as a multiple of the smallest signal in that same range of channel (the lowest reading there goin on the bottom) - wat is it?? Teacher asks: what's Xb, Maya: 1.13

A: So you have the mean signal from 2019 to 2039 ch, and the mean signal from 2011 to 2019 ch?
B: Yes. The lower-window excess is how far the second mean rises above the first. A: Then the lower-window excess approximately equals -16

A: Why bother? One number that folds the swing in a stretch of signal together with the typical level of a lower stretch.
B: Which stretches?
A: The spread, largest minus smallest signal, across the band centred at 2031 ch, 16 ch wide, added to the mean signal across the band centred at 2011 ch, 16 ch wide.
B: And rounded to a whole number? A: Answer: 86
